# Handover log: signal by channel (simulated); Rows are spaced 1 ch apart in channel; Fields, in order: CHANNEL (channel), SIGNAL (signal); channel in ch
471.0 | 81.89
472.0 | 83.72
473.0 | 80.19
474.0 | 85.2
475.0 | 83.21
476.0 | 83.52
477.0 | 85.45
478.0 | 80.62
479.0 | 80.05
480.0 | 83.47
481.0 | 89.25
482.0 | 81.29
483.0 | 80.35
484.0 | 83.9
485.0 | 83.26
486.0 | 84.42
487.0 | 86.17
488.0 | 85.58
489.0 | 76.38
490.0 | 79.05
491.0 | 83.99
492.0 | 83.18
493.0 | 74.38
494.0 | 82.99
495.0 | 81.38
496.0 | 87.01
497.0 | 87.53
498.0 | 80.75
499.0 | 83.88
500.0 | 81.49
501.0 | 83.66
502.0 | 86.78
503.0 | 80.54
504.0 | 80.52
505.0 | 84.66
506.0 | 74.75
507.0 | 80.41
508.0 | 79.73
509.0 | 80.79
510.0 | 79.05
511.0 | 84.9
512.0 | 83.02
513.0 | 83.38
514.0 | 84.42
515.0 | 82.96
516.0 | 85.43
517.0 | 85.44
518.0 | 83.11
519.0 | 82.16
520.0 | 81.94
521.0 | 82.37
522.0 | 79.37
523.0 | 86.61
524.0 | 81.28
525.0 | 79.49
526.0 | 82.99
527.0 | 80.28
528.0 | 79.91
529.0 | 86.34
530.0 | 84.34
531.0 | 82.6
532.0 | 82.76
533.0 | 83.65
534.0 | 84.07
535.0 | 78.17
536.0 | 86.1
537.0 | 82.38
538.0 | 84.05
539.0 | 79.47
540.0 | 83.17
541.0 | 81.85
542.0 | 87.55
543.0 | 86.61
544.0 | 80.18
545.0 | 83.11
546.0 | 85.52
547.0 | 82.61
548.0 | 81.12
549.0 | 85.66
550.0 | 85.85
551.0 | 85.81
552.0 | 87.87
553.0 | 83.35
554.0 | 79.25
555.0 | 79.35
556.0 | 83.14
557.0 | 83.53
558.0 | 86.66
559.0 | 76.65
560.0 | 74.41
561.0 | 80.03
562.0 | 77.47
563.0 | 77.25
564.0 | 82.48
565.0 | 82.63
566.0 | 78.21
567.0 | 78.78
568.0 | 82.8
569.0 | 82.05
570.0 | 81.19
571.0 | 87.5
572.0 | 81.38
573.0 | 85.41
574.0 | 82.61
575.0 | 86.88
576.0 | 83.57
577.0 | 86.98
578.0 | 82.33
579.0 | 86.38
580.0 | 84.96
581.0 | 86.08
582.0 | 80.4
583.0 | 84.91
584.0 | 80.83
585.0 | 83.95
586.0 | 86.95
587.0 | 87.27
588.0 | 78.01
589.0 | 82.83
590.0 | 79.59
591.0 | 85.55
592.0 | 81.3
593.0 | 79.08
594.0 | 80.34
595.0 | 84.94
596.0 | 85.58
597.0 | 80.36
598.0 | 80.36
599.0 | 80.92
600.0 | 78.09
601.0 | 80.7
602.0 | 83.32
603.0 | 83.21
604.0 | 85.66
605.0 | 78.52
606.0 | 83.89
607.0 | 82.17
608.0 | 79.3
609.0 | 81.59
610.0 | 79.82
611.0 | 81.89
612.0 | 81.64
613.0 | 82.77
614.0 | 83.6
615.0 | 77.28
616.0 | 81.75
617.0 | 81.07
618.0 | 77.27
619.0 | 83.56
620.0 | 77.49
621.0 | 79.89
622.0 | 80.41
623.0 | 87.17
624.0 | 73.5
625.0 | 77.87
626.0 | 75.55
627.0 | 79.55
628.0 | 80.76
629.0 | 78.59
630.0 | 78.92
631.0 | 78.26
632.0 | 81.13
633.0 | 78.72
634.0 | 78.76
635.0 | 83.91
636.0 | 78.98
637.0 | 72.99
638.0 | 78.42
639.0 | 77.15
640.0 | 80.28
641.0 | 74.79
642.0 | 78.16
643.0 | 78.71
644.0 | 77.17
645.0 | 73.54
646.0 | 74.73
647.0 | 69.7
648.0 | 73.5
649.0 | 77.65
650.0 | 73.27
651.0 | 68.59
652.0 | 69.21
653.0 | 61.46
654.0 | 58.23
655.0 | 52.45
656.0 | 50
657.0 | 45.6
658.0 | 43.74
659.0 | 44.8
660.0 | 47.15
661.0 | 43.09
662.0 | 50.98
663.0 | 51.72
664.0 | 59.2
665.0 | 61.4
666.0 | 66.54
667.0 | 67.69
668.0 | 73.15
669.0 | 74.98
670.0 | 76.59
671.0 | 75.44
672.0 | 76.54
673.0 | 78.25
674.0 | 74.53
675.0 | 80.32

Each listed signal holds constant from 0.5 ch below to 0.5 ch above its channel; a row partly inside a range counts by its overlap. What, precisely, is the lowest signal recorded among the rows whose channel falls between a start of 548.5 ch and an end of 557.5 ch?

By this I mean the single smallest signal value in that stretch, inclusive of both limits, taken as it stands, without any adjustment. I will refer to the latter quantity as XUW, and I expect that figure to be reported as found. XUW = 79.25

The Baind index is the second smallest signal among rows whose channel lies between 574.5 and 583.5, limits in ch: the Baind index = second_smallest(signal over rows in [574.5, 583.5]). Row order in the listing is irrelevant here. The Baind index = 82.33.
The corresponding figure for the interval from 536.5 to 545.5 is 80.18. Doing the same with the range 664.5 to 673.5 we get 66.54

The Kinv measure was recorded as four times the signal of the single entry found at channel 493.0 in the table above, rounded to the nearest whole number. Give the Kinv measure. 298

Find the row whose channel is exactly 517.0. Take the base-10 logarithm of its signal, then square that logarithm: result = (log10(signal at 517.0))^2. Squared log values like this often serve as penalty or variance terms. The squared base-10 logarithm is 3.73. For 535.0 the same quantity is 3.58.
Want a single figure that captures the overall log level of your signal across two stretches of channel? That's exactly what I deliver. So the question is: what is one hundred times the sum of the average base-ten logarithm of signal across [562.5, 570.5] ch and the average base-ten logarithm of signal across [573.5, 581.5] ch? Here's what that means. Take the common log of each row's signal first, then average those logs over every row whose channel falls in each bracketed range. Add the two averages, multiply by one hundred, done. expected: 384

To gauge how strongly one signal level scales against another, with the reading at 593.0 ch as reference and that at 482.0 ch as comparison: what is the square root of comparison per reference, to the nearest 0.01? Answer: 1.01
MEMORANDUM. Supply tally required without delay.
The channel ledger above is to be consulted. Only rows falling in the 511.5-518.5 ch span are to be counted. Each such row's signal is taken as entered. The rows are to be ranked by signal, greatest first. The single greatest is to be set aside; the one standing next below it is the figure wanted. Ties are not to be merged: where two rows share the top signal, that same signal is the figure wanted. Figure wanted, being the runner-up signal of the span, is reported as 85.43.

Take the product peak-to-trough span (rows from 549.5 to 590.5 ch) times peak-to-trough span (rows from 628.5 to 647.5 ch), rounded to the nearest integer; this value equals 191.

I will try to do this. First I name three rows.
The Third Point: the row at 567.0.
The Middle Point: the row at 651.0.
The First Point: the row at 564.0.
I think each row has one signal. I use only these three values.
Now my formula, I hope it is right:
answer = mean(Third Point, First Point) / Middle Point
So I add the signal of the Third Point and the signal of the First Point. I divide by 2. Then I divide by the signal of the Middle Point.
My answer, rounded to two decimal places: 1.18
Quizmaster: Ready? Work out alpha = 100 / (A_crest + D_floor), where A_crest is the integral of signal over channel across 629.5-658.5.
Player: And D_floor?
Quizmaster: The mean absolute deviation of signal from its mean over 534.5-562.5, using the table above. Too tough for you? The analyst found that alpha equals 0.048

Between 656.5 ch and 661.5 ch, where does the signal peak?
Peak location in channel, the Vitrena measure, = 660.0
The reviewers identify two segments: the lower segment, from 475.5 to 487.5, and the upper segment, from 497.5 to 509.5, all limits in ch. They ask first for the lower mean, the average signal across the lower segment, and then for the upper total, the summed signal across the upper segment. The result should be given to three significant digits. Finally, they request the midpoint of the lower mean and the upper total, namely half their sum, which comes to 531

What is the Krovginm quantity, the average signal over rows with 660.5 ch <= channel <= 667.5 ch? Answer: 57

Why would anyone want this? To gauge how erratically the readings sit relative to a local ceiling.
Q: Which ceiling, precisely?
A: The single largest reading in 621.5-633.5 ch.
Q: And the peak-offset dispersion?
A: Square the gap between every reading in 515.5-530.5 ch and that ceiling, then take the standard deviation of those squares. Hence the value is 21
